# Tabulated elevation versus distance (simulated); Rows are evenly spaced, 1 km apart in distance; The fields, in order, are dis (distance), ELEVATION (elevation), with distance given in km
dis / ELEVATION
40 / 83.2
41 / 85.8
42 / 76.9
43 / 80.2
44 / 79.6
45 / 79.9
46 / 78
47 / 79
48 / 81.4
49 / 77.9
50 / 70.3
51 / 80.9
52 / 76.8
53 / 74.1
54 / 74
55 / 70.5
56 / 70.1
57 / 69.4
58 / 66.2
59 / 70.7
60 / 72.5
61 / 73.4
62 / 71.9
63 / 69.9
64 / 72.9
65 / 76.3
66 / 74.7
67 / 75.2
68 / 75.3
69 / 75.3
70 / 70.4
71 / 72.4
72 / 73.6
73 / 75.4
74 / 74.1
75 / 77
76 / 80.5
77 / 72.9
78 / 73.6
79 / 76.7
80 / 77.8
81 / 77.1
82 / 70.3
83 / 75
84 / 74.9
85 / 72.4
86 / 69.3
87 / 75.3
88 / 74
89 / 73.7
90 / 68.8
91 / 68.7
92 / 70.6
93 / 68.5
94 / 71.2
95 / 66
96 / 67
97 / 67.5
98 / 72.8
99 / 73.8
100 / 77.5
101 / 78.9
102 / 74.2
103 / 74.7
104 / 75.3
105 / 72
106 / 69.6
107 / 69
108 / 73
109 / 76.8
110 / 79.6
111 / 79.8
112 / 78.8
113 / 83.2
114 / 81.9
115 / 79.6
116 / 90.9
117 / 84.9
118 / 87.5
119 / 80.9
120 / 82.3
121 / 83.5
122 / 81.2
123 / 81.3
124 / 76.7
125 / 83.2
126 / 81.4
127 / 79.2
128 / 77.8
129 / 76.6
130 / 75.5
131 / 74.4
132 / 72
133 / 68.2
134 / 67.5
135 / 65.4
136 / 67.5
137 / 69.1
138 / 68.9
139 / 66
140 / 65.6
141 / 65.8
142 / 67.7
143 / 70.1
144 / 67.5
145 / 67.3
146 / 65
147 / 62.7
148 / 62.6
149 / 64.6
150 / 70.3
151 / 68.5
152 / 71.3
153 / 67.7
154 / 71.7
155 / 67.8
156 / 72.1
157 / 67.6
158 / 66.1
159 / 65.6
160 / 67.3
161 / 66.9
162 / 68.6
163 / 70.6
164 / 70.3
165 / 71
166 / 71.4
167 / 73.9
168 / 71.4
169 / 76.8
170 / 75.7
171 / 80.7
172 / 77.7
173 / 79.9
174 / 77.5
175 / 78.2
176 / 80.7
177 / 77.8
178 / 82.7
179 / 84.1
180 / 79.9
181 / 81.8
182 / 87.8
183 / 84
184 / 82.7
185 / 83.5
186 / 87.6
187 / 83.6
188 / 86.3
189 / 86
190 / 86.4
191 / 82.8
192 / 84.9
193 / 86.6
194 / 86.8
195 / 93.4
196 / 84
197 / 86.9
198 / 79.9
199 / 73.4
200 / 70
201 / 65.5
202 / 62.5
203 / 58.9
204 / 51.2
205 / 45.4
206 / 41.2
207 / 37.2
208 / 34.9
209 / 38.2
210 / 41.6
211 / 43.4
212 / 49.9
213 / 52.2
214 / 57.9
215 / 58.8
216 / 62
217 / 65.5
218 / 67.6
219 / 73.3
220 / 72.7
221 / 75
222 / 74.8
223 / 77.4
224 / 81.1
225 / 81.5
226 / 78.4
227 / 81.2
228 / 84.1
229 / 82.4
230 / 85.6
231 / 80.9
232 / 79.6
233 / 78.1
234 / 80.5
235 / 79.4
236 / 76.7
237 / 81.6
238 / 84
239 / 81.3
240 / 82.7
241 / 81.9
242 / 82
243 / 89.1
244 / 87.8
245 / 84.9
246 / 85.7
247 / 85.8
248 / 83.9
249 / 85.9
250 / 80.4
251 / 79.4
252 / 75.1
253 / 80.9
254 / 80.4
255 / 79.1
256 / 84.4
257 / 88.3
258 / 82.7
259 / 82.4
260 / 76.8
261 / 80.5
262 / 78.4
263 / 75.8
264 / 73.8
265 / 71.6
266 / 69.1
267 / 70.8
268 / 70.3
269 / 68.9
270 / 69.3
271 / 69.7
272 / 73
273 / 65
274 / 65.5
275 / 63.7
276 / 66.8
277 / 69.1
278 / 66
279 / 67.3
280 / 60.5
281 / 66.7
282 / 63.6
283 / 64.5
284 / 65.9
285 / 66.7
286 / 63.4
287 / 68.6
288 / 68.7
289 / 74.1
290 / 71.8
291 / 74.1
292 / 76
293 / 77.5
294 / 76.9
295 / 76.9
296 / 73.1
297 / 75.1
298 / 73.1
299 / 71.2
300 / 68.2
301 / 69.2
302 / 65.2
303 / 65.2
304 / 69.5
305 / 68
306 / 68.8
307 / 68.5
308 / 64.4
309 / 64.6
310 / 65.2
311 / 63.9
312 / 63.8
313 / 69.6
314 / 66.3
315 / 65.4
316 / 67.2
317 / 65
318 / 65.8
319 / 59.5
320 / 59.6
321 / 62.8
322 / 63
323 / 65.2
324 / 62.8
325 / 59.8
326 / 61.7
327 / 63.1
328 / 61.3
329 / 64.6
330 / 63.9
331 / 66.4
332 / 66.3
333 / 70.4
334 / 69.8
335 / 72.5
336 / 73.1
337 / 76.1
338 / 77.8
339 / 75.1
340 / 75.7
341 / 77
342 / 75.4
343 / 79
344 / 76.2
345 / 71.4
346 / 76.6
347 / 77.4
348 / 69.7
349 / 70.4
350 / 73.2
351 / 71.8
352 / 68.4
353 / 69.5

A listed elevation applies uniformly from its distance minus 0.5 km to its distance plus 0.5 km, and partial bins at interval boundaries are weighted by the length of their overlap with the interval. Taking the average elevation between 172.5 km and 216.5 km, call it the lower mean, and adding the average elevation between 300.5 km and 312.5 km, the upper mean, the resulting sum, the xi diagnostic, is 137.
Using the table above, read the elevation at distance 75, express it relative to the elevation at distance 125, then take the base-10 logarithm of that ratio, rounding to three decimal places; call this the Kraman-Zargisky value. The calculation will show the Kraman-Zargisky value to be -0.034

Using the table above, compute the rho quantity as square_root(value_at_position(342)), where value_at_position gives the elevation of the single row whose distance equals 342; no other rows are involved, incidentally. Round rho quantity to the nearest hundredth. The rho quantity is 8.68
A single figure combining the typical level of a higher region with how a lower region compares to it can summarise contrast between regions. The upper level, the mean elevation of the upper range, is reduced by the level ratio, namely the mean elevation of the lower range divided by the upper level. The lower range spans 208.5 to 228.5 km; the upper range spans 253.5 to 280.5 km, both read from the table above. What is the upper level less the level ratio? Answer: 72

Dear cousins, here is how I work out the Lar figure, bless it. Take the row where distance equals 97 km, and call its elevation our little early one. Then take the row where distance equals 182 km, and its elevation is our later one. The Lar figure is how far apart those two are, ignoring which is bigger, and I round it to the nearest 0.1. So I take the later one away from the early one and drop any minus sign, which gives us 20.3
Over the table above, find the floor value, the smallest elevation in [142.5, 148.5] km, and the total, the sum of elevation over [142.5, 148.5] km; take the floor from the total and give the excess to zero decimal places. 333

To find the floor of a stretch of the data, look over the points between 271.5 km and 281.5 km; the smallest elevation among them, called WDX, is 60.5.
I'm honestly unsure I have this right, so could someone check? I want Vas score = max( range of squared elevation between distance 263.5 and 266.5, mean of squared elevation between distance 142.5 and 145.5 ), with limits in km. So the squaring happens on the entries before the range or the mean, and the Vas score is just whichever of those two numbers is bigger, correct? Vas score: 4667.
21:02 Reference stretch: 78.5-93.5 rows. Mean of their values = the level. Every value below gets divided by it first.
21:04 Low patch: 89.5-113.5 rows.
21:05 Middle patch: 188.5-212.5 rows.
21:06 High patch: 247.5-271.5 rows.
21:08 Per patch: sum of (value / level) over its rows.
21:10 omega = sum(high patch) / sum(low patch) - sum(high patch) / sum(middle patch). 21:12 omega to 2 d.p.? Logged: -0.13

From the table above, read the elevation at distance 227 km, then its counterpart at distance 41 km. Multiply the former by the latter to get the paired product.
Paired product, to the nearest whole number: 6967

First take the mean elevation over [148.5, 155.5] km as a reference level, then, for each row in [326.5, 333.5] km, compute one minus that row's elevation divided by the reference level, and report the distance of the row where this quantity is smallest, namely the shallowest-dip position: 333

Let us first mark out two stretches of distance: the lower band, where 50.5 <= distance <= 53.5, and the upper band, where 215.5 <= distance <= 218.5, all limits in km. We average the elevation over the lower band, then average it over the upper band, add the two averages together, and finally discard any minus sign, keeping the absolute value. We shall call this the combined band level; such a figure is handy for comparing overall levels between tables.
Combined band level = 142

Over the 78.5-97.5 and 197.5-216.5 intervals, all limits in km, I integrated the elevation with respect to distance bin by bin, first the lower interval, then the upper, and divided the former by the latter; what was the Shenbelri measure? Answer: 1.3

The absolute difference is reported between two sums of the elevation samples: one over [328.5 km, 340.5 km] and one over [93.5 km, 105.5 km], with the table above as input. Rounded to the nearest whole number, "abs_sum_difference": 19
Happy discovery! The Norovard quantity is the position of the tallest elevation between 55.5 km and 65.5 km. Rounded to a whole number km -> 65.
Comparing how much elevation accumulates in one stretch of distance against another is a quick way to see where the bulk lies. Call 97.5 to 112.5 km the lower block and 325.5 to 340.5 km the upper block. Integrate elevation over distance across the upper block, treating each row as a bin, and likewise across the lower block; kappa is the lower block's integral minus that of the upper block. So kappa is 88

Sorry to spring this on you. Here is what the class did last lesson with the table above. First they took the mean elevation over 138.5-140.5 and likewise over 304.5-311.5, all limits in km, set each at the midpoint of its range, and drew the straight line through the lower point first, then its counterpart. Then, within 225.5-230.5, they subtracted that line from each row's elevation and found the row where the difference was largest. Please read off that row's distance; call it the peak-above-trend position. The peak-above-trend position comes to 230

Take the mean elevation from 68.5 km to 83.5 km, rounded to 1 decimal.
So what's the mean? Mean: 74.8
